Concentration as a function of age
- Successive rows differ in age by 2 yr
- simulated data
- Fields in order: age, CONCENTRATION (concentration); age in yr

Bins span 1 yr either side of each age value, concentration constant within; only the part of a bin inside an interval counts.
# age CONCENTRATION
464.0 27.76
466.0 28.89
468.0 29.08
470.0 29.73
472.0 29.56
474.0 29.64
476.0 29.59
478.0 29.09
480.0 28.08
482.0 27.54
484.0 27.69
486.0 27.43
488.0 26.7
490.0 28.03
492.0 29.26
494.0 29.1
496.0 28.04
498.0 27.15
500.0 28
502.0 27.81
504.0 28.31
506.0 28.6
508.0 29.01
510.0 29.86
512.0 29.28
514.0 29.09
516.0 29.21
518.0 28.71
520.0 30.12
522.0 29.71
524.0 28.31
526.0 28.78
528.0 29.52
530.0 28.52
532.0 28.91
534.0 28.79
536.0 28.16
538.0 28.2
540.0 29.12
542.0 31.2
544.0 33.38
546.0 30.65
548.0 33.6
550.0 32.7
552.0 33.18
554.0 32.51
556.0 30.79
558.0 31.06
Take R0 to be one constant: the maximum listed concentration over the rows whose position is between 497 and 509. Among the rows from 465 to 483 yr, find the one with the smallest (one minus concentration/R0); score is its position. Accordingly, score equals 470.0 yr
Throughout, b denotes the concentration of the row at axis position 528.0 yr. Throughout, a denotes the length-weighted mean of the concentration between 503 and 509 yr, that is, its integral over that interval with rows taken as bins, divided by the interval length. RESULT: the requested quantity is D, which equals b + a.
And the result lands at 58.2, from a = 28.6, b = 29.52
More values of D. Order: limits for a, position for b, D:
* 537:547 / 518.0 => 59.2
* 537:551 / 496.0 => 59.3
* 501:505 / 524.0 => 56.4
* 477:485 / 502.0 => 55.9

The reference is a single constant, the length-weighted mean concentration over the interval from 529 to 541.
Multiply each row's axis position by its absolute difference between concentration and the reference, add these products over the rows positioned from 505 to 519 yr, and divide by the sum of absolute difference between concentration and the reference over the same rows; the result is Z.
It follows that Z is 511.9 yr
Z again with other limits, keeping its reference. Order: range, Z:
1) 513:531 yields 521.4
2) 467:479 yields 472.9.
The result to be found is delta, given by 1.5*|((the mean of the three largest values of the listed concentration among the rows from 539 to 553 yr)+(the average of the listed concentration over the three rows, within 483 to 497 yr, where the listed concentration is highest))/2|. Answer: 46.6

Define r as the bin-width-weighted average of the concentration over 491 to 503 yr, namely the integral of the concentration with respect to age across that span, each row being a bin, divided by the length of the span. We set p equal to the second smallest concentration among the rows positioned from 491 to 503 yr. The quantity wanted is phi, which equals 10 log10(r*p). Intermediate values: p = 27.81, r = 28.2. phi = 28.9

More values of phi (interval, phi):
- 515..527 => 29.2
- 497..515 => 29.0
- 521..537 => 29.1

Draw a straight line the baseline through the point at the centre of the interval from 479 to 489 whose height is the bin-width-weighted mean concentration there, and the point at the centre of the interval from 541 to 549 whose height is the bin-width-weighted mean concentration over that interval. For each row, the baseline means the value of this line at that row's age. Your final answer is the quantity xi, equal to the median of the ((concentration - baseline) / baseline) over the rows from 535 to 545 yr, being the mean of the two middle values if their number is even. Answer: -0.085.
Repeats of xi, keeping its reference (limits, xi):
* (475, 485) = 0.033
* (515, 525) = -0.025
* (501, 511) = -0.020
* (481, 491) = 0.003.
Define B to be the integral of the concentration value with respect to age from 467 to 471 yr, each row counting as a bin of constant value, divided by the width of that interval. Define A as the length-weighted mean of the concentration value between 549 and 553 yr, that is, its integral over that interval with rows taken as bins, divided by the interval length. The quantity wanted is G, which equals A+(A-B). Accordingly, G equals 36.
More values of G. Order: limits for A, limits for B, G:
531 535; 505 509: 29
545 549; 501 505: 36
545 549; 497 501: 37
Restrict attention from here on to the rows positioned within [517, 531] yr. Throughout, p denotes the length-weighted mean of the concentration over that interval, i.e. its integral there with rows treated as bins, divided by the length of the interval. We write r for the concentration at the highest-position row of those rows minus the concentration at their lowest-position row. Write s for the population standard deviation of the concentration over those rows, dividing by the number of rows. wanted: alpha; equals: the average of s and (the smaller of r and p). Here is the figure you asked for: 0.2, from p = 29.1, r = -0.2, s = 0.63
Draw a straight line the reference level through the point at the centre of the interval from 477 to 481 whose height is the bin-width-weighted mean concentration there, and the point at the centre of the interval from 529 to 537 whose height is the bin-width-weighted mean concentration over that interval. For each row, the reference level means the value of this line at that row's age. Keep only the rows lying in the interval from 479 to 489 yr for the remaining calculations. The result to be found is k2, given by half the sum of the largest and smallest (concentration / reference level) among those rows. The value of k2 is 0.96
